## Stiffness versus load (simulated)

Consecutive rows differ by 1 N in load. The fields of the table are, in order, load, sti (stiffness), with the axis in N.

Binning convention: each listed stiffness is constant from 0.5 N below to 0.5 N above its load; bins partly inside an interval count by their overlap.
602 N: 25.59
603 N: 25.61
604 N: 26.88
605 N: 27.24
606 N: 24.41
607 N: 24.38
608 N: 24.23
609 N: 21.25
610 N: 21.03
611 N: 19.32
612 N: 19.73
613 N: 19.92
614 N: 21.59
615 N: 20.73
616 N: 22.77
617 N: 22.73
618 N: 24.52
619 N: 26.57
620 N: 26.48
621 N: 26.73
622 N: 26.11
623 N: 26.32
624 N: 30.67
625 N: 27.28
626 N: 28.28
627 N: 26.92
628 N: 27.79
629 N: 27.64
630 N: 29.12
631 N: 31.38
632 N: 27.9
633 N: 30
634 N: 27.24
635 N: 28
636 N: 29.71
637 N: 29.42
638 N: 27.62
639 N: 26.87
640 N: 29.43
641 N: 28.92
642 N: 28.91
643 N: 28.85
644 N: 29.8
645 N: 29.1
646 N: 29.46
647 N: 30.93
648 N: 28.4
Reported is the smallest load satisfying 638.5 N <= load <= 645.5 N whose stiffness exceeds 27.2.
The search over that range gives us 640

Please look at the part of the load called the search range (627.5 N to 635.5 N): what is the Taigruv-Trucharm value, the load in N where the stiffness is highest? 631 N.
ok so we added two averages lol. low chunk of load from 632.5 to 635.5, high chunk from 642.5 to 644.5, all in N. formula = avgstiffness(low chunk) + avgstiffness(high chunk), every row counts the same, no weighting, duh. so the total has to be 57.7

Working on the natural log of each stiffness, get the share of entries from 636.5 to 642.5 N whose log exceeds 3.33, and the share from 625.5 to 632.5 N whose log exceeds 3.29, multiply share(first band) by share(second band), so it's 0.67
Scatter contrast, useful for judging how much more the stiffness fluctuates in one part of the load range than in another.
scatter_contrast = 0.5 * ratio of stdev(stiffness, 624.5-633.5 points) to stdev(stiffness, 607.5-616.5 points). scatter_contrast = 0.46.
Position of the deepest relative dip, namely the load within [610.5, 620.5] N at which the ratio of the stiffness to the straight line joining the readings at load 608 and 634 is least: 611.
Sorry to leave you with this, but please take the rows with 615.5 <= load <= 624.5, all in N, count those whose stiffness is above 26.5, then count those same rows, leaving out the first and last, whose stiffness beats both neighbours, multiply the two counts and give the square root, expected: 2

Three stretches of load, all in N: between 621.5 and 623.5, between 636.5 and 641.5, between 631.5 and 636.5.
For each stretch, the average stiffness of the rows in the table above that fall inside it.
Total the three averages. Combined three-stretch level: 83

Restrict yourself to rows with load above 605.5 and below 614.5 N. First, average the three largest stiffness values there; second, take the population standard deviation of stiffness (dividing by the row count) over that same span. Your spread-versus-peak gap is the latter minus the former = -22.4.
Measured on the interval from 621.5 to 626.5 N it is -27.1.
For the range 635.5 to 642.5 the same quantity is -28.5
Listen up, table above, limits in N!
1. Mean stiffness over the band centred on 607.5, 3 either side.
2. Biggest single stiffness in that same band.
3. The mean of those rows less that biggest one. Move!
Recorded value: -3.5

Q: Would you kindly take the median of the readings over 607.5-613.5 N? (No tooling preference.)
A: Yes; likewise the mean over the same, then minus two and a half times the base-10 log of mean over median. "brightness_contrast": -0.023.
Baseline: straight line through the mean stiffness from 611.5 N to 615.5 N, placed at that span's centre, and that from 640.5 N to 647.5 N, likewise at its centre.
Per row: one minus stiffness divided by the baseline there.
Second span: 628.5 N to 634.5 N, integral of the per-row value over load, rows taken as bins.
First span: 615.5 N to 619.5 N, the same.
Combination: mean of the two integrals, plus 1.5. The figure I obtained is 0.91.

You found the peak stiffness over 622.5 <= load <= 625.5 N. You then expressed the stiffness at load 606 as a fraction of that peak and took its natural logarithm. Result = -0.23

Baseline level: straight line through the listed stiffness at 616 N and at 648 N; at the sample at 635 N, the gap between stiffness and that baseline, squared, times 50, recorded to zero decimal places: 178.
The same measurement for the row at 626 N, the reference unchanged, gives 703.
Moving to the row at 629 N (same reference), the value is 334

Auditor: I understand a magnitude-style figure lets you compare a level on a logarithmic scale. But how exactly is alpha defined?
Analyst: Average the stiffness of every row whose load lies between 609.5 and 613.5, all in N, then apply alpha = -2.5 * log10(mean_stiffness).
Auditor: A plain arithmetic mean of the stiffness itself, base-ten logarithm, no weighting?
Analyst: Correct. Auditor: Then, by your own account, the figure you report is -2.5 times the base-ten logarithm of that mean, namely -3.25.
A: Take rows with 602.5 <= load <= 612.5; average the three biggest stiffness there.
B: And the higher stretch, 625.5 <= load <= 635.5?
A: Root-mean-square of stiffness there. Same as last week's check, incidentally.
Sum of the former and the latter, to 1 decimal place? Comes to 55.0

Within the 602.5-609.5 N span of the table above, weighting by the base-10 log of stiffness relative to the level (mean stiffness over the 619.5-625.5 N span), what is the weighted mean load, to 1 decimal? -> 607.3 N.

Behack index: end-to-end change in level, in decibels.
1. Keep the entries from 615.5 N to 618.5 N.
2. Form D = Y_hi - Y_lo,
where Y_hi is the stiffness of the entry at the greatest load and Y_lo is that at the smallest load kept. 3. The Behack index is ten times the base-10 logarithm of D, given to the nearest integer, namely 2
